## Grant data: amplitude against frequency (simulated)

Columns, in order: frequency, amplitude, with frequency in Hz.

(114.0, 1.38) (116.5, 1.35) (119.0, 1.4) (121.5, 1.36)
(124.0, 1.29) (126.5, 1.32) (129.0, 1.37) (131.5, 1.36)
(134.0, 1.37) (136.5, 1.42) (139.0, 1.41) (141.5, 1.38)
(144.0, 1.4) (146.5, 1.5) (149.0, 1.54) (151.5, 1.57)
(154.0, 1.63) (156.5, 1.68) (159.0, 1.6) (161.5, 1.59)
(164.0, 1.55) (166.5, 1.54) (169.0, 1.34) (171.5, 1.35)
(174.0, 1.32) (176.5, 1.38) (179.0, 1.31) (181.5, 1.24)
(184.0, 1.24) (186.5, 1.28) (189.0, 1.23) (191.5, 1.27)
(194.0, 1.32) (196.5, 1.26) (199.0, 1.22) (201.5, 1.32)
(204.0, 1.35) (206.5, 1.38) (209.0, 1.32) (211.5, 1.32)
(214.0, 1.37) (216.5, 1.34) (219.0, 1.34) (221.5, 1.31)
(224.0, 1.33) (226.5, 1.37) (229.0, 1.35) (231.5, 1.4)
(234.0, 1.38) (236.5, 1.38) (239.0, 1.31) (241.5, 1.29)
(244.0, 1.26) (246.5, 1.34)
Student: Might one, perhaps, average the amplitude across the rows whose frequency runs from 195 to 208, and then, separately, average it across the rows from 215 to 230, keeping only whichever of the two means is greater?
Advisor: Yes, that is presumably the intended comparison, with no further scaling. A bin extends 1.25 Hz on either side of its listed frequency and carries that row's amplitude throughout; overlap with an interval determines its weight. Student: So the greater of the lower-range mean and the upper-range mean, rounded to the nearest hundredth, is 1.34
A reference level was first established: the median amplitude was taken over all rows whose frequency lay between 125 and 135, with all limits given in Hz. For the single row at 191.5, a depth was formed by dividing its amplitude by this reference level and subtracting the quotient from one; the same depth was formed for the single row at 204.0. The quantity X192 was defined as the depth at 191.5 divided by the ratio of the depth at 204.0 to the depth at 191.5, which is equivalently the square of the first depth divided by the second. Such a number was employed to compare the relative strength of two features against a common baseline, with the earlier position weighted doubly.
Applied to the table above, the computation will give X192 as 0.44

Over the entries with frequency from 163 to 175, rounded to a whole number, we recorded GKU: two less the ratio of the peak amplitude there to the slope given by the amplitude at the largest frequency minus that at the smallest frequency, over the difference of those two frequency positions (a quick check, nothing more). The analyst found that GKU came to 69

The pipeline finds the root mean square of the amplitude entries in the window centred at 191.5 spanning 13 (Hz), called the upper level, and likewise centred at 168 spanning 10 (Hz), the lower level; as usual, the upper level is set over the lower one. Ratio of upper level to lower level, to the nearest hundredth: 0.88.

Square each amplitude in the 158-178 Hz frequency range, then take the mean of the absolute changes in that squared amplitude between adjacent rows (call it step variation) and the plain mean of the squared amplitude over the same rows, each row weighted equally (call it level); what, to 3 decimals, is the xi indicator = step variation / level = 0.069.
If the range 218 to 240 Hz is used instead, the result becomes 0.046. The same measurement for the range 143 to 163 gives 0.067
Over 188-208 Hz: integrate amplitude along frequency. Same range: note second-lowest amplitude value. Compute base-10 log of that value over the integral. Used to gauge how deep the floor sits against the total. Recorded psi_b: -1.323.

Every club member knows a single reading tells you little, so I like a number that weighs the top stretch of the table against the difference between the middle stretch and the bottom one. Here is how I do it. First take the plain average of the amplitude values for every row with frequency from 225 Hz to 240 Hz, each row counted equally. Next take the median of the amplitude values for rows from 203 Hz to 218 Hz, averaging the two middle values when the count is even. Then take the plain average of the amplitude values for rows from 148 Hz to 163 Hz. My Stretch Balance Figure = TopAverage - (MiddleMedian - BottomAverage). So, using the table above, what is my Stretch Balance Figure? 1.6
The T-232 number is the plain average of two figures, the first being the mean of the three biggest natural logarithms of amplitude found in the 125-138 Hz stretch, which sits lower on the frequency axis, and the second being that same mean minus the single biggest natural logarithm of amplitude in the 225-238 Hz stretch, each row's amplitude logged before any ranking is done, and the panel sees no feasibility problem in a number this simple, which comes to 0.16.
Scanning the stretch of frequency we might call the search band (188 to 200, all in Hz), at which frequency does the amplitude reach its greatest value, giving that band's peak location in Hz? 194.0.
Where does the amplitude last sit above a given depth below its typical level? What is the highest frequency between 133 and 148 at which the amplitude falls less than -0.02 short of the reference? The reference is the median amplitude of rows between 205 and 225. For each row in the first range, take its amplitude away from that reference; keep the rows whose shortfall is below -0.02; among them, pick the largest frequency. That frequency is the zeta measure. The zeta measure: 146.5 Hz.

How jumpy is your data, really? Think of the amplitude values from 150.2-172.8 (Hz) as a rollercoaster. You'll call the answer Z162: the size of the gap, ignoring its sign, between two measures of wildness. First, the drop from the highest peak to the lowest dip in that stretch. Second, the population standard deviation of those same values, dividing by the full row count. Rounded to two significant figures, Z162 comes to 0.23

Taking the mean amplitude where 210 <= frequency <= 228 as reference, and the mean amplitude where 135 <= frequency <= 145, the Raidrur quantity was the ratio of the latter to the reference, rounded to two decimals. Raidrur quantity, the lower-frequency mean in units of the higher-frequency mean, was 1.05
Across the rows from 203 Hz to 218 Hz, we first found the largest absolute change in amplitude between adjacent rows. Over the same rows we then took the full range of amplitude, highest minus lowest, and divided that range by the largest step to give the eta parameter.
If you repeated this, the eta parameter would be 1.0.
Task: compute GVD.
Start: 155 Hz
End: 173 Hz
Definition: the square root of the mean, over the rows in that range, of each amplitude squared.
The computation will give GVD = 1.53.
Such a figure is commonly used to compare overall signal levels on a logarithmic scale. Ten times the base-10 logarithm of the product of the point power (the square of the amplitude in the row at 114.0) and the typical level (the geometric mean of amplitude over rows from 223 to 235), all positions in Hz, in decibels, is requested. 4.15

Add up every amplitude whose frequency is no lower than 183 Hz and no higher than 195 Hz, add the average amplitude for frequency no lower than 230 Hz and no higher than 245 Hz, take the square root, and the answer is 2.77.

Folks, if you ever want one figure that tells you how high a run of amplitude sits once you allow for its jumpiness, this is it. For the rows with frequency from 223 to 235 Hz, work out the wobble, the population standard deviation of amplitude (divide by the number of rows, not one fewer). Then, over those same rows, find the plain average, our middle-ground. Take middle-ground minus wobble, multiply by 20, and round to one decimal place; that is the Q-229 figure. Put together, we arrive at 26.8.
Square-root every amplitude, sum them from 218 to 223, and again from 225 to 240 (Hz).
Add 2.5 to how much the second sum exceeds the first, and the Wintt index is 7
